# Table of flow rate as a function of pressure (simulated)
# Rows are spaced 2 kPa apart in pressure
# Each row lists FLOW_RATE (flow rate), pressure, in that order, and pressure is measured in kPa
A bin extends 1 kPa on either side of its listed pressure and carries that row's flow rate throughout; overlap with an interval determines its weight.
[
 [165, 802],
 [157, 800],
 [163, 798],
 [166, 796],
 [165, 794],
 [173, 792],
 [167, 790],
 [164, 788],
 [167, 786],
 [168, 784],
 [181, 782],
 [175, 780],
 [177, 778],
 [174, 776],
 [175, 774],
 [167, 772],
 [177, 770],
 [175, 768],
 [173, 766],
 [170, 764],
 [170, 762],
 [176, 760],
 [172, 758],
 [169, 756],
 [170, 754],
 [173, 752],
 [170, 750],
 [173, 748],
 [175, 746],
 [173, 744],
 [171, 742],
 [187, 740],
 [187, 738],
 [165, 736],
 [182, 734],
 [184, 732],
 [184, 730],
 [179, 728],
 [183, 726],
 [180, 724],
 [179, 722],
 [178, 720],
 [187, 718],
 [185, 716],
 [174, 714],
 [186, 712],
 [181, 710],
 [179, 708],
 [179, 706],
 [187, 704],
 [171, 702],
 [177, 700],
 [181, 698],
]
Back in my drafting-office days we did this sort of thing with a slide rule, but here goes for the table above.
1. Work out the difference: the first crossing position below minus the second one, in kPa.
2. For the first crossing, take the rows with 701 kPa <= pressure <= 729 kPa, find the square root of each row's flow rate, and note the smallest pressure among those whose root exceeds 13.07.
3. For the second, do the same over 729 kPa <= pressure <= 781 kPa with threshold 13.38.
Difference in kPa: -28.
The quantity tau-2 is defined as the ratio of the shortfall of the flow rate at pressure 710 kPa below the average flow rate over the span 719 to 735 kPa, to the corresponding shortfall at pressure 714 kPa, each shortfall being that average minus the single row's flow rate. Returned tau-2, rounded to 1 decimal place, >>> 0.0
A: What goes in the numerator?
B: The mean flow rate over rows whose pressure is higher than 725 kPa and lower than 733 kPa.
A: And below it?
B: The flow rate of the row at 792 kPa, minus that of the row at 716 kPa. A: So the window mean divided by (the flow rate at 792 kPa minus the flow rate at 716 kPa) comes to -15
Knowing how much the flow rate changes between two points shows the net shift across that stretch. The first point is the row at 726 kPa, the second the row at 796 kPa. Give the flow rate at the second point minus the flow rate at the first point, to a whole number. -17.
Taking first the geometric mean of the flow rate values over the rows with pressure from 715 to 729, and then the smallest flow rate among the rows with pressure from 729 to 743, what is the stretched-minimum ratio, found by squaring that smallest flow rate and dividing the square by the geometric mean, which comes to 150.0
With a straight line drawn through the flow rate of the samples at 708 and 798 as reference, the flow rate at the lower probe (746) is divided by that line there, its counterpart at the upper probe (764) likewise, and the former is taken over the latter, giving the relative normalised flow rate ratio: 1.01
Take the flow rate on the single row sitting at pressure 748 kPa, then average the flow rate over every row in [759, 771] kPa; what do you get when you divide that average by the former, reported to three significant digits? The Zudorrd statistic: 1.00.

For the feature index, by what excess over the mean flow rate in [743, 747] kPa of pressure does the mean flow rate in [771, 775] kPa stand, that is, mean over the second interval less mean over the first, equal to -3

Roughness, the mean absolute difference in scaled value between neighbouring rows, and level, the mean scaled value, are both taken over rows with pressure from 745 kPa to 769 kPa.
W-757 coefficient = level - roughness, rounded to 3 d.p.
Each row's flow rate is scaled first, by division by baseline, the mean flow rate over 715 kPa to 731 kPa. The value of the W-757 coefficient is 0.932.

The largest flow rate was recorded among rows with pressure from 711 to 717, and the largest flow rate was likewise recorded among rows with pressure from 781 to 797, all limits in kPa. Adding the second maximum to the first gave 367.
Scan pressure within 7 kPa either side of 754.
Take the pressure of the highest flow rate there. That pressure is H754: 760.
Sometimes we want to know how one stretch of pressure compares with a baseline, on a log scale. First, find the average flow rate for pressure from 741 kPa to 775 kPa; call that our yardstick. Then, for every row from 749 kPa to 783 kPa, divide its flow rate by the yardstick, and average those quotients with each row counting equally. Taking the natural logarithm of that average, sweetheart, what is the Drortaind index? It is 0.005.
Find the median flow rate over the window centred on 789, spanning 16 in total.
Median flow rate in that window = 167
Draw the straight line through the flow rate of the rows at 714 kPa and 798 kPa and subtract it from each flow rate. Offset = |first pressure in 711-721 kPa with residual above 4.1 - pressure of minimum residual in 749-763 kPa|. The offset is 44 kPa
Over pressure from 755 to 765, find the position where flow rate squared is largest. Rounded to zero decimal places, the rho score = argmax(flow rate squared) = 760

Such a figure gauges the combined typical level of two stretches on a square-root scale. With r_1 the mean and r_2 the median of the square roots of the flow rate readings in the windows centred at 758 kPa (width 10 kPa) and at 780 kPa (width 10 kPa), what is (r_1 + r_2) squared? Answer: 693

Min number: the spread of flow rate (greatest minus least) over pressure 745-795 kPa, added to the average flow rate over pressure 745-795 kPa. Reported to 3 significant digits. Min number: 189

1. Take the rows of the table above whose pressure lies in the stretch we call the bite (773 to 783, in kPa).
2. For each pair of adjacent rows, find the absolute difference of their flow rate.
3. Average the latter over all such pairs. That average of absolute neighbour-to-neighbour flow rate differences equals 3.0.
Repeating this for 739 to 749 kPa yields 5.5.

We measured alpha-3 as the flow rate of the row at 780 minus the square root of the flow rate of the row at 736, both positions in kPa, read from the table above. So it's 162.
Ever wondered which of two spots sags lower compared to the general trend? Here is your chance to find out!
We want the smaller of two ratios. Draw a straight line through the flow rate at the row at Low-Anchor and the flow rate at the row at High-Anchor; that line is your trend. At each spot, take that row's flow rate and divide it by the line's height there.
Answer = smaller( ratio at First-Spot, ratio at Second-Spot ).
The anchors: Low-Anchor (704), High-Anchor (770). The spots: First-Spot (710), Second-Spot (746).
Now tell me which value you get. 0.969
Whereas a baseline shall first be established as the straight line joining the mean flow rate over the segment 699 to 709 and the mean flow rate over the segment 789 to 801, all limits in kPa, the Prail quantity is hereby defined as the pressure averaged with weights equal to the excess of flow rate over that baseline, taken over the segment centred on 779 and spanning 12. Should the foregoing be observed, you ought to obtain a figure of 778.9 kPa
